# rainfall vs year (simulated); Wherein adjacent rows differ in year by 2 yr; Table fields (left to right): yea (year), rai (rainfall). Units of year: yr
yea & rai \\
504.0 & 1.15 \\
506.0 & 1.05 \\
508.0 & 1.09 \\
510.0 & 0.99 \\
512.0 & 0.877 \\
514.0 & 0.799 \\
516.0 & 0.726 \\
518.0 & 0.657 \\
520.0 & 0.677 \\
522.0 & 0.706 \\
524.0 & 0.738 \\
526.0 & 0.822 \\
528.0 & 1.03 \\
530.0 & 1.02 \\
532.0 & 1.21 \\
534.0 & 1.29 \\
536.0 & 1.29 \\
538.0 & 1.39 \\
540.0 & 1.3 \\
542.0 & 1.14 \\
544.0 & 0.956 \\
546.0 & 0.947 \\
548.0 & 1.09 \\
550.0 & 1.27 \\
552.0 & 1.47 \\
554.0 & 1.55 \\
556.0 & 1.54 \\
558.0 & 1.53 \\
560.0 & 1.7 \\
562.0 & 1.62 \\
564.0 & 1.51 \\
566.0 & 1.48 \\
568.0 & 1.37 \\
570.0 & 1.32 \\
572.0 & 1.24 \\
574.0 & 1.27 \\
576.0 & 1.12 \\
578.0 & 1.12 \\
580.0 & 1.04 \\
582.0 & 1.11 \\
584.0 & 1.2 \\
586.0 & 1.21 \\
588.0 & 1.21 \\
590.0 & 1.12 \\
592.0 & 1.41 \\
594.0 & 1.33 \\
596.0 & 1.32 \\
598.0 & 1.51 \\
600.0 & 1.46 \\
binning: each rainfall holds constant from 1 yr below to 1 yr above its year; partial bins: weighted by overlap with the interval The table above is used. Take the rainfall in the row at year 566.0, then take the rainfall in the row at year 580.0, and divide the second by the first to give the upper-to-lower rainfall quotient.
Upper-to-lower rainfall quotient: 0.70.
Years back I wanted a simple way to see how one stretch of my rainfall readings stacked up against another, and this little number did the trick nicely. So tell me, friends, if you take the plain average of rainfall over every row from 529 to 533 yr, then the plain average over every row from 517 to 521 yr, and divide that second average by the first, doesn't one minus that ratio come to 0.40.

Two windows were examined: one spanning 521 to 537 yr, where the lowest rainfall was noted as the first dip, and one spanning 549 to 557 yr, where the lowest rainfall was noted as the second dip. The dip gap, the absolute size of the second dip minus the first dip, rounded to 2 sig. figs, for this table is 0.56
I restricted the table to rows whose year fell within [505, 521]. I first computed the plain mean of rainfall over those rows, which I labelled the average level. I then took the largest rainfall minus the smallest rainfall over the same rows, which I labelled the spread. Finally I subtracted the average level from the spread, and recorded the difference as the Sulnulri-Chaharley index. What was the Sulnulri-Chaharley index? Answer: -0.43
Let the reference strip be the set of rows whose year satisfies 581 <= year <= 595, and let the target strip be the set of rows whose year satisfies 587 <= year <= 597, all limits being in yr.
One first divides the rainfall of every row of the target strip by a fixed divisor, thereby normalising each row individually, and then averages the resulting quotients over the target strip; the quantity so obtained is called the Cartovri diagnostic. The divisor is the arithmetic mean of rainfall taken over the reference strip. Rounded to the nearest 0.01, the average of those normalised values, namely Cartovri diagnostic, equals 1.04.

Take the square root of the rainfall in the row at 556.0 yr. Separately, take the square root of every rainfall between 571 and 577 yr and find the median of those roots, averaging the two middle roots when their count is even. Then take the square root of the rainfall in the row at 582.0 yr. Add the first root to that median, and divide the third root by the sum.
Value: 0.45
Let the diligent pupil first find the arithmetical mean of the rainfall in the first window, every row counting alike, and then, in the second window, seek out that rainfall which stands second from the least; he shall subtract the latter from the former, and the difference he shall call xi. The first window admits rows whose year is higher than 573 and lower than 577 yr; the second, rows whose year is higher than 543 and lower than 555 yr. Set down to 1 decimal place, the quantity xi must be 0.2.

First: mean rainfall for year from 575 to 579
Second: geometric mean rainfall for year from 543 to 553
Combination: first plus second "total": 2.25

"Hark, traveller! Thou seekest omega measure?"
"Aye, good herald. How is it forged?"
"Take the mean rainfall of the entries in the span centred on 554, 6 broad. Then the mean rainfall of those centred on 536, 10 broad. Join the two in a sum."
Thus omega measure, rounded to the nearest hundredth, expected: 2.82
